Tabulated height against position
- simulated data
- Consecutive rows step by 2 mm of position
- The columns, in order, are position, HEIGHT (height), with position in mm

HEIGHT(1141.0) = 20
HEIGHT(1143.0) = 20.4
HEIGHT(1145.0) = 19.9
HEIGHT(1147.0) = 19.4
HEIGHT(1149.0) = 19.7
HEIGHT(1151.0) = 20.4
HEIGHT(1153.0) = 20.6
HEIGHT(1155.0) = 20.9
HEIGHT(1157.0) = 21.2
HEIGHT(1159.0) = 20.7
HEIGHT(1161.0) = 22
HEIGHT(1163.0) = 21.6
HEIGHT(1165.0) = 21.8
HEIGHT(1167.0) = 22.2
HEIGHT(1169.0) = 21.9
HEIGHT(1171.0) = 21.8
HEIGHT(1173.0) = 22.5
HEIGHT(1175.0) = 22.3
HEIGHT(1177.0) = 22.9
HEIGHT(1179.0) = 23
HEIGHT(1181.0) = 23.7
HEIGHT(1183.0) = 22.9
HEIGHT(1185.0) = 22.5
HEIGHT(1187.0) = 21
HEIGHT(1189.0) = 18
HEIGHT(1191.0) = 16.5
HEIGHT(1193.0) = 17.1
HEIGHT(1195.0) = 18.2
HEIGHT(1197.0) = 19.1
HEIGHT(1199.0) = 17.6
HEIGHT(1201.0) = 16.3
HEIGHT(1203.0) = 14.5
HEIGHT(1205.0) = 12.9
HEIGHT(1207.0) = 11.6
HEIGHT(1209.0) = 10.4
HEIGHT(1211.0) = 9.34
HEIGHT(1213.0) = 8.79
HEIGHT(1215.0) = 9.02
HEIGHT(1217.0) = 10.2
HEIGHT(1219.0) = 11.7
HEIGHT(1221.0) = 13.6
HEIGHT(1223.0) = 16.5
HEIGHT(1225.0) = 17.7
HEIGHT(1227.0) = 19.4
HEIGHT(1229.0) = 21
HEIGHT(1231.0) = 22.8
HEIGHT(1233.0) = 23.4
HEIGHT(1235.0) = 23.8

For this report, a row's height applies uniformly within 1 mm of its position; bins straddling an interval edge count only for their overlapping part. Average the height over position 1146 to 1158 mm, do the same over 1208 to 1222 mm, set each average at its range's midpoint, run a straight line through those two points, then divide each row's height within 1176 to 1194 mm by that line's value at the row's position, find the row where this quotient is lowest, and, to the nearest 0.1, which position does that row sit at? 1191.0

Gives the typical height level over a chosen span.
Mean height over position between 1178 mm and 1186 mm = 23.0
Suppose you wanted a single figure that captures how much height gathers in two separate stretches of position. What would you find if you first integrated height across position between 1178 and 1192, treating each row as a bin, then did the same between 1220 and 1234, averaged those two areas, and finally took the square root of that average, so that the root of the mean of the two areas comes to 16.8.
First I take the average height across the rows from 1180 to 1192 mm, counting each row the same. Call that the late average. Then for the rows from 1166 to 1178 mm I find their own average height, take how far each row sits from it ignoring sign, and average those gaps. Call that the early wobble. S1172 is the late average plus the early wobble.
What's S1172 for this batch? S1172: 21.1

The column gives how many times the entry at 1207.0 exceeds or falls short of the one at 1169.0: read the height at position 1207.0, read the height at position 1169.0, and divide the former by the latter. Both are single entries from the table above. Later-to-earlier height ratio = 0.53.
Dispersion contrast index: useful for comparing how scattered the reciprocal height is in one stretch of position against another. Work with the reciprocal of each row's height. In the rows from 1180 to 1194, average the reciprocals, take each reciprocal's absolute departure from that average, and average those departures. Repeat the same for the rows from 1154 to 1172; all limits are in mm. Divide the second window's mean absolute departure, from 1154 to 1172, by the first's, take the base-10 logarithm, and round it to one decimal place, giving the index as -0.9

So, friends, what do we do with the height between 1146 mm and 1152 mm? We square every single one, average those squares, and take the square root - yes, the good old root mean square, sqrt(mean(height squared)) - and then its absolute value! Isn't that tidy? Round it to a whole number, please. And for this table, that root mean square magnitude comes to 20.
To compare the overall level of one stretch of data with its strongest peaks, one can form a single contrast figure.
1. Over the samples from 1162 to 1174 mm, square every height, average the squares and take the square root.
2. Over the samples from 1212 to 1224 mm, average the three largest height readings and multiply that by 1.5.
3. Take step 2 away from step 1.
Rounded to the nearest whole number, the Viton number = 1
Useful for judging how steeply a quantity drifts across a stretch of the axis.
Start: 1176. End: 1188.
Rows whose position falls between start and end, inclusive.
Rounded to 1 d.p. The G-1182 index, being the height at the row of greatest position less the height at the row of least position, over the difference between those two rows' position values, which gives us -0.2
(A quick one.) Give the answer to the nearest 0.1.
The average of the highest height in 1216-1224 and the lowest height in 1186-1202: 16.4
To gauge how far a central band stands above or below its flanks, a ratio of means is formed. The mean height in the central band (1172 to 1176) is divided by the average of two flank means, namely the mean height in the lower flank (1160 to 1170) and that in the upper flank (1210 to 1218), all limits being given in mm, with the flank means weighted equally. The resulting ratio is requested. 1.4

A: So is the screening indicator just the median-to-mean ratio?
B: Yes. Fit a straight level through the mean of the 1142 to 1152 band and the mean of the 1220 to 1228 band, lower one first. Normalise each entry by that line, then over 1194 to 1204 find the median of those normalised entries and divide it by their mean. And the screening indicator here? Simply 1.03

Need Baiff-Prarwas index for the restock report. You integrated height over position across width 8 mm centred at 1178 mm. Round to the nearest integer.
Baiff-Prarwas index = 184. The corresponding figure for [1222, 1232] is 195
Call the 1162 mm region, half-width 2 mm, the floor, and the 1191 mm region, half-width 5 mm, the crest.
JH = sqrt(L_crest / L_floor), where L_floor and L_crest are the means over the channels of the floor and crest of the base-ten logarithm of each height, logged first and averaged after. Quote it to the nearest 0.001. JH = 0.969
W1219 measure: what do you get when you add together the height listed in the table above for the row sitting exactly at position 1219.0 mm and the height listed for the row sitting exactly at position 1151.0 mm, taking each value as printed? 32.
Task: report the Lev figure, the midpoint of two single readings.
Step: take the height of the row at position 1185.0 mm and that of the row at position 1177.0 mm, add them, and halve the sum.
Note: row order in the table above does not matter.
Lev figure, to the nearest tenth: 22.7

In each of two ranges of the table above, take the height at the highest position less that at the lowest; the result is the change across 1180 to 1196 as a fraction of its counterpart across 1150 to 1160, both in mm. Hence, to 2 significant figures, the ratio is -18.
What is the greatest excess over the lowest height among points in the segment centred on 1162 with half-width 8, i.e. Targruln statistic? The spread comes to 1.5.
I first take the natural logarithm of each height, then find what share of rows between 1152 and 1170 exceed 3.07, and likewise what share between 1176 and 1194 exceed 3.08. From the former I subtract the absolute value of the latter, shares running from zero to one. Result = 0.0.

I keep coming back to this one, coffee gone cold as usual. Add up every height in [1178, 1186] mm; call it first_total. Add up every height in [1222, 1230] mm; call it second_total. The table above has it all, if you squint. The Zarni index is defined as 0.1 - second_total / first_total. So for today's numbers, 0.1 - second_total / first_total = -0.7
